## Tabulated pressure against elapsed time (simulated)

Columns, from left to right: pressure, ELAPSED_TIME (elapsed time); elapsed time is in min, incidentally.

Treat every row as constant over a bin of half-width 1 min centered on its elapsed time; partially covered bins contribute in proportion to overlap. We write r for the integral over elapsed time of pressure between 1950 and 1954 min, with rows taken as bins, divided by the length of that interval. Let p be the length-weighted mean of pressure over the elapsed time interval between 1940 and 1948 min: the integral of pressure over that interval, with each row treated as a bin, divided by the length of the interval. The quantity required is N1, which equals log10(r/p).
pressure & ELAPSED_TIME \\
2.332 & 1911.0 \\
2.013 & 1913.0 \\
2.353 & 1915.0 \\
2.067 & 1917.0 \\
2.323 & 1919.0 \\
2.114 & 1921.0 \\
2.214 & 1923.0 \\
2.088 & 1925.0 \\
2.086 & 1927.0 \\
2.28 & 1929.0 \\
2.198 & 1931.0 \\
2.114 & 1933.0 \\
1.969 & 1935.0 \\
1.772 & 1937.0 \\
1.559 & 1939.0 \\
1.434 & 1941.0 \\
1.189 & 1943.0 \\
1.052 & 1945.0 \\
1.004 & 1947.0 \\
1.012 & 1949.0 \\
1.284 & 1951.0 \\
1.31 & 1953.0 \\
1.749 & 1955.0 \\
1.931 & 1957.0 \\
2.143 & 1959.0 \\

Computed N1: 0.04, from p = 1.17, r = 1.30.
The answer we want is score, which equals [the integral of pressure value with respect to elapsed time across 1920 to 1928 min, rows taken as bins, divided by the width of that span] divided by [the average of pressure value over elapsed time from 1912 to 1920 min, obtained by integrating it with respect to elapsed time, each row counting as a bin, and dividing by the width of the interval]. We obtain 0.97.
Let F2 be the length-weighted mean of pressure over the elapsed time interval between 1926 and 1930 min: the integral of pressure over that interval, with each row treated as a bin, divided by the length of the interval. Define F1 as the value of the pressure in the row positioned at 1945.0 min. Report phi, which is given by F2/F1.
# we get 2.1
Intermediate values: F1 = 1.052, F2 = 2.18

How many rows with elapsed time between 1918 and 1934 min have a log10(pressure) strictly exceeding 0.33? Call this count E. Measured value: 4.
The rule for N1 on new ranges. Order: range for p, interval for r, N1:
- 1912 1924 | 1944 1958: -0.21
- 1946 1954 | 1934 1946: 0.11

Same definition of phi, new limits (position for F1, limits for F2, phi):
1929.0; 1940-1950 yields 0.5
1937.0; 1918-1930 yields 1.2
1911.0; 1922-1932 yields 0.9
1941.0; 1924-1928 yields 1.5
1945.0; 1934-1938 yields 1.8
